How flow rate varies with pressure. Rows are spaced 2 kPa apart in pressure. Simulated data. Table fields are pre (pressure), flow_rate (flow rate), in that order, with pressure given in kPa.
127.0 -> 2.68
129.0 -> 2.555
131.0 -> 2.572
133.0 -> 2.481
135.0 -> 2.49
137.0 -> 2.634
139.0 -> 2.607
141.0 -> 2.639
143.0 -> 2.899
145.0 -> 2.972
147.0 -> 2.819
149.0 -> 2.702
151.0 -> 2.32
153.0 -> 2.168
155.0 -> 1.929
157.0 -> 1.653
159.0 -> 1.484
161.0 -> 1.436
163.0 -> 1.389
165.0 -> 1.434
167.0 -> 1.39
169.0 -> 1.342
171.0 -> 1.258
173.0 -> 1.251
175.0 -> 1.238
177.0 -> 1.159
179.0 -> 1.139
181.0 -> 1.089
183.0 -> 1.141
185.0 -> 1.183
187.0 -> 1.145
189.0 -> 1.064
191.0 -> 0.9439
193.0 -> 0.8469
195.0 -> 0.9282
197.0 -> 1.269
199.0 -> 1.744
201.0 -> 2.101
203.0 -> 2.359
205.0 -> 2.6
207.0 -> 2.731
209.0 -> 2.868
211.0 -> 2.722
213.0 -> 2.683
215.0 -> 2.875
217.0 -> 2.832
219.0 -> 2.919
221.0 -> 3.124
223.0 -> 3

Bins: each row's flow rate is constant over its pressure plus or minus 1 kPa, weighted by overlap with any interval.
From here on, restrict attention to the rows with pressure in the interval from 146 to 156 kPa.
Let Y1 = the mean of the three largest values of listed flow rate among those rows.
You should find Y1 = 2.6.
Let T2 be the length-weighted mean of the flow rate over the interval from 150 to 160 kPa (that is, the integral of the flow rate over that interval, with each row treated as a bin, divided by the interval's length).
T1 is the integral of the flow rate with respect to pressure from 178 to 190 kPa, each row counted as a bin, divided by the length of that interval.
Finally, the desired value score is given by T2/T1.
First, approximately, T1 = 1.1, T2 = 1.9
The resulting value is 1.70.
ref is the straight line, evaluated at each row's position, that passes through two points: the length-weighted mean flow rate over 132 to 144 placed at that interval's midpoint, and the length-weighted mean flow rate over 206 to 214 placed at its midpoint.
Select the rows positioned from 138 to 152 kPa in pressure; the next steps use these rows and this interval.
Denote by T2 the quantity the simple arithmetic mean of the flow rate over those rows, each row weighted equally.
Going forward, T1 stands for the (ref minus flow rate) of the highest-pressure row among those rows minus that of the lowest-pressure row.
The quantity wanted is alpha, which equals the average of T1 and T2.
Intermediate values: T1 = 0.31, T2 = 2.7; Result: 1.5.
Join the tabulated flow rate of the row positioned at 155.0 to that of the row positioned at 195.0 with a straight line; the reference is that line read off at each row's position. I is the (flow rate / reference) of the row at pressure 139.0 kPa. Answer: 1.12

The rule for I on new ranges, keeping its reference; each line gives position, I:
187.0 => 1.01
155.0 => 1.00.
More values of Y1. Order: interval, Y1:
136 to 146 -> 2.8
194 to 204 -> 2.1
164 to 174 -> 1.4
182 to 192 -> 1.2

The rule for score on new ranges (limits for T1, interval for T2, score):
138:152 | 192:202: 0.51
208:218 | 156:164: 0.53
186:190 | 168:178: 1.13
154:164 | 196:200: 0.95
